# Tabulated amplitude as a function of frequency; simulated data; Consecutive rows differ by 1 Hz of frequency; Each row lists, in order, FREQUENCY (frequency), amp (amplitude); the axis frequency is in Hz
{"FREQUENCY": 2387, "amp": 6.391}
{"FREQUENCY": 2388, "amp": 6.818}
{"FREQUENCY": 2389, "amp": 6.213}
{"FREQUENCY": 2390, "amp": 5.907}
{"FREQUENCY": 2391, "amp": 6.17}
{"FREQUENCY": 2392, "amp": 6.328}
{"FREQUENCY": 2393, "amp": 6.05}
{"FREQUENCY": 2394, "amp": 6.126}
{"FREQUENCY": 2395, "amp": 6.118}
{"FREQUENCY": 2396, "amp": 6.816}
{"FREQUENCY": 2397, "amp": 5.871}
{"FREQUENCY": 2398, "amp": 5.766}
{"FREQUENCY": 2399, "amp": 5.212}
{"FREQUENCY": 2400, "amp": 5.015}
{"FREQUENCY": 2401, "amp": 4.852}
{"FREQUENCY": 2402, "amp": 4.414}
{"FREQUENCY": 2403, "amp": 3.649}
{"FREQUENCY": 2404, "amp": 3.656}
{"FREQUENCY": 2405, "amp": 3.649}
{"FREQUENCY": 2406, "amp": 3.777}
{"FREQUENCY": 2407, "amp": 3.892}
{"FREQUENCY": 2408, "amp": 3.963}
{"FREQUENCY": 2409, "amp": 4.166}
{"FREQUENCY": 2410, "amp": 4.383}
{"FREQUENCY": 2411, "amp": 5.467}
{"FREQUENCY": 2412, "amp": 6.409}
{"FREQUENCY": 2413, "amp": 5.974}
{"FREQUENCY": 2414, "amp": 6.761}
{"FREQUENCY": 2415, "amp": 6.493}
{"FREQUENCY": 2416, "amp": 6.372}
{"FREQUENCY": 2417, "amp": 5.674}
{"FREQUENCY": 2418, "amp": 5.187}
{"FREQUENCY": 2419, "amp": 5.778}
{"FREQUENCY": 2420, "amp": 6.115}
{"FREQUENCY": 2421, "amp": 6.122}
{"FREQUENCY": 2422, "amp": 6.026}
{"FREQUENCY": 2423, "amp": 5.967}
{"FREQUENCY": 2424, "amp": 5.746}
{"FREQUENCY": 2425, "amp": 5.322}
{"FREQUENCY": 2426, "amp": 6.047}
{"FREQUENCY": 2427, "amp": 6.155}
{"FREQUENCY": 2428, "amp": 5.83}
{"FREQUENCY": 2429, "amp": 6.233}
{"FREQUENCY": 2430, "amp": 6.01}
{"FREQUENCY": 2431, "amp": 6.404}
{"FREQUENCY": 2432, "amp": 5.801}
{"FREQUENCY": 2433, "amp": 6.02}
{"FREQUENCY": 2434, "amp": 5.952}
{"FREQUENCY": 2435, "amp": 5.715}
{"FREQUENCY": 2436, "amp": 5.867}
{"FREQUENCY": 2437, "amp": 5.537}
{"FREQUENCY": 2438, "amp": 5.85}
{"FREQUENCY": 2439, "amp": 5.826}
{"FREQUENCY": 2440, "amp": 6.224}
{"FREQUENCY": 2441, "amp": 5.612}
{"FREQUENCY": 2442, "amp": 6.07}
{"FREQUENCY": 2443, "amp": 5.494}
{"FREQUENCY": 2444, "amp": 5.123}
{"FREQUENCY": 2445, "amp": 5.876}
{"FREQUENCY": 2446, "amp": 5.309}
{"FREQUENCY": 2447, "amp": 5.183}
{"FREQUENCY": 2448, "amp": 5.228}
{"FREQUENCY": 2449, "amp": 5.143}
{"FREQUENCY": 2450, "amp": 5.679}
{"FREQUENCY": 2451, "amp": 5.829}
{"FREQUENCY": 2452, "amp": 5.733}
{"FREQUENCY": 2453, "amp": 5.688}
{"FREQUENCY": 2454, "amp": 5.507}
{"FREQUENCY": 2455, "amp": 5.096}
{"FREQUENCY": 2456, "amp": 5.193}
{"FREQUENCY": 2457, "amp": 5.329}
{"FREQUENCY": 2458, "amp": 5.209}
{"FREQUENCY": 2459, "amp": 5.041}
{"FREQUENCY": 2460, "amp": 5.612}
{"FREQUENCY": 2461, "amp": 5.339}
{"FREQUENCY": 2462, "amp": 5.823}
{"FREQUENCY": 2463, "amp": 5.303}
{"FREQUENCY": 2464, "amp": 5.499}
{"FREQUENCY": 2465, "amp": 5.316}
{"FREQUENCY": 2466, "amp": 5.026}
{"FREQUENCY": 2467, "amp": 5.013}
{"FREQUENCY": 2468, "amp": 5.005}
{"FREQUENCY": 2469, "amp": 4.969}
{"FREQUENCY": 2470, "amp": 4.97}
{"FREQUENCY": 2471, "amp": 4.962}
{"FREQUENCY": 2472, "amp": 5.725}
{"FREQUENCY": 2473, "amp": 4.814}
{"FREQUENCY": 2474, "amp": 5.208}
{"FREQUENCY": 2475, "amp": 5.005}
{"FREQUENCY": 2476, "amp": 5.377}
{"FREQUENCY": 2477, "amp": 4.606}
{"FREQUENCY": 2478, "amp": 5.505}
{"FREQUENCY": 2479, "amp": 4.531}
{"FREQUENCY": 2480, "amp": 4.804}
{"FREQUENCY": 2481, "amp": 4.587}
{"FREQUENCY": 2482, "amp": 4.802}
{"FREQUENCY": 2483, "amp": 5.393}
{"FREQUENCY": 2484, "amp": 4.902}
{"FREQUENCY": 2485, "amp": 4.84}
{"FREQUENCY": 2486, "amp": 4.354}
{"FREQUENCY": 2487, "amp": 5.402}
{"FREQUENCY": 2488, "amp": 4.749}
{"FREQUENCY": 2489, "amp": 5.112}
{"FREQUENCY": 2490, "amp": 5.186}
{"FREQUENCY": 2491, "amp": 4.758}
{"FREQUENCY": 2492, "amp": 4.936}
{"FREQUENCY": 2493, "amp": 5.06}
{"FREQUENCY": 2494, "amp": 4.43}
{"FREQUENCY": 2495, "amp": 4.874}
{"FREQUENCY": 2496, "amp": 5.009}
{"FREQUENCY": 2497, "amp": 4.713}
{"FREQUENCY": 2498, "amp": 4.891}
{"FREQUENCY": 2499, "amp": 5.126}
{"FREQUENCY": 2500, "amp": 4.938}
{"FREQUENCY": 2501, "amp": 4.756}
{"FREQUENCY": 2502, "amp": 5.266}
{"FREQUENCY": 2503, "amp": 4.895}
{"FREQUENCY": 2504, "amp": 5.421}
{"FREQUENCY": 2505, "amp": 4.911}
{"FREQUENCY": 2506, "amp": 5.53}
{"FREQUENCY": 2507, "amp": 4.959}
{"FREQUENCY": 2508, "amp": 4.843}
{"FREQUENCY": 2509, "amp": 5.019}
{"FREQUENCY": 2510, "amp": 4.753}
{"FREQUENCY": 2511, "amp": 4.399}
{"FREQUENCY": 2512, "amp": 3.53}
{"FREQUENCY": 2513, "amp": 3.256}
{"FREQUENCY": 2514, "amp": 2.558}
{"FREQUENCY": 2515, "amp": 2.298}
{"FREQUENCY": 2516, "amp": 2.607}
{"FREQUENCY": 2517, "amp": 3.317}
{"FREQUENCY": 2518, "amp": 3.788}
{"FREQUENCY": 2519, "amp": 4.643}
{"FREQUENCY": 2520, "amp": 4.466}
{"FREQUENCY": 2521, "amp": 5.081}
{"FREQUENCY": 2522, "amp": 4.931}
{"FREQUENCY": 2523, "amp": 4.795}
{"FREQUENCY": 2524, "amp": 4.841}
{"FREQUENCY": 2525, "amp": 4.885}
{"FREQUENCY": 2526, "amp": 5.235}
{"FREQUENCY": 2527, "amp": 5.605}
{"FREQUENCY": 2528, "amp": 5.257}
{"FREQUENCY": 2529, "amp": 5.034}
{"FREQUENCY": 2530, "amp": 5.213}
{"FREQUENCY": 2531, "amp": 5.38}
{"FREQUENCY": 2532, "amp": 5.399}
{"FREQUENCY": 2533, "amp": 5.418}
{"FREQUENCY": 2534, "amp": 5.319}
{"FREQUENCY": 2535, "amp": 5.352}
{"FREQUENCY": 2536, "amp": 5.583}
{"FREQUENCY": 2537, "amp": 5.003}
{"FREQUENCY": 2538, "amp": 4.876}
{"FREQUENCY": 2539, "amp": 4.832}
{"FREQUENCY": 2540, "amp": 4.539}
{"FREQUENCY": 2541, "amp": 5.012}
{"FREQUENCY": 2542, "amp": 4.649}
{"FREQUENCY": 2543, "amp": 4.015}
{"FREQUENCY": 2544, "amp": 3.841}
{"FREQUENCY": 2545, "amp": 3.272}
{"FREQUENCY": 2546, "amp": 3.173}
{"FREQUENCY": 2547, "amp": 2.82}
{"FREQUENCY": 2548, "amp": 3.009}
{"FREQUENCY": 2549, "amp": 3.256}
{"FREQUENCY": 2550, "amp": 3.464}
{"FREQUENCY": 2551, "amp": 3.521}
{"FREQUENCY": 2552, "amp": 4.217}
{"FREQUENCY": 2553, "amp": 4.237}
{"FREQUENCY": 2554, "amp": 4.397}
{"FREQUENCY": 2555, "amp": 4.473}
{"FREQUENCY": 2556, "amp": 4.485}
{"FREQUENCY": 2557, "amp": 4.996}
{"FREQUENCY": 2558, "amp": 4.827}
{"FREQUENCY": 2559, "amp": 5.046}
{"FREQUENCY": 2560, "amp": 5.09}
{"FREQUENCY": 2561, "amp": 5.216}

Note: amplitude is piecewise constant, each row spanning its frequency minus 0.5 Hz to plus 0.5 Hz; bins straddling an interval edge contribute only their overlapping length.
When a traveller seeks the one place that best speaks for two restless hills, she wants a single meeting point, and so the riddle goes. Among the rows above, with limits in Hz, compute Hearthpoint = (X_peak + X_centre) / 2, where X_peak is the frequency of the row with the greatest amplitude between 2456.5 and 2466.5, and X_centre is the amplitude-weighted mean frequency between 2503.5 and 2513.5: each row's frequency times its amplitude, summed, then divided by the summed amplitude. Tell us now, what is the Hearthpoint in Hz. 2485.1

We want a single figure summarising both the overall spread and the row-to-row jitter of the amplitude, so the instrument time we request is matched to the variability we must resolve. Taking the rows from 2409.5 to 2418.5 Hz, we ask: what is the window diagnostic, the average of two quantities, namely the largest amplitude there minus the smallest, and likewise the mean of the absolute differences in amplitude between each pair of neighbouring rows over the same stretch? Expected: 1.49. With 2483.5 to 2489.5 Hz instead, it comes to 0.79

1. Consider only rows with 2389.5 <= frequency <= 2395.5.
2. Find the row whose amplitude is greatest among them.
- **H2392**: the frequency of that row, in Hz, 2392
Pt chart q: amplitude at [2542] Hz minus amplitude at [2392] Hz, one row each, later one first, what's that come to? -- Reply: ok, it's -1.7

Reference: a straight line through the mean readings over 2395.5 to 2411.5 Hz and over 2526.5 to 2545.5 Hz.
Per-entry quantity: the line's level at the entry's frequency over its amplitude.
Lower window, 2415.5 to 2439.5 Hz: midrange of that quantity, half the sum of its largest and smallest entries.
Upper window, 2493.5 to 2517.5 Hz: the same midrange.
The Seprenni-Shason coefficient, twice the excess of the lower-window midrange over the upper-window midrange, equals -1.4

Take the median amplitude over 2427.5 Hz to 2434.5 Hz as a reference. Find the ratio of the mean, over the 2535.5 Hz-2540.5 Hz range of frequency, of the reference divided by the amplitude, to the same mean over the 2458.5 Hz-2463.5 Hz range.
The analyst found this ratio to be 1.09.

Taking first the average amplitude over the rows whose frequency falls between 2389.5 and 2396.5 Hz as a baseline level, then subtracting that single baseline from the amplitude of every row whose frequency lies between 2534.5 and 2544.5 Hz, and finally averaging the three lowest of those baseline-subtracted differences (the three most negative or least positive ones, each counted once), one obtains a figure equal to -2.1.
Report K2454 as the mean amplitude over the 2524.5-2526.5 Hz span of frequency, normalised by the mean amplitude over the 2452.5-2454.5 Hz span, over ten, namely 0.0904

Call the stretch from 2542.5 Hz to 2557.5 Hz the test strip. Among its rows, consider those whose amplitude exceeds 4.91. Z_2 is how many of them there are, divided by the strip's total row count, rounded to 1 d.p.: 0.1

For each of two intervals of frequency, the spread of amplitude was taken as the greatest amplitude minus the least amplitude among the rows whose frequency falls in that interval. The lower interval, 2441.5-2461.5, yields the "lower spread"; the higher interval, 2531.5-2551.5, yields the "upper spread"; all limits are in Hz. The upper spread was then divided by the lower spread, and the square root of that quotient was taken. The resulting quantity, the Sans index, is 1.6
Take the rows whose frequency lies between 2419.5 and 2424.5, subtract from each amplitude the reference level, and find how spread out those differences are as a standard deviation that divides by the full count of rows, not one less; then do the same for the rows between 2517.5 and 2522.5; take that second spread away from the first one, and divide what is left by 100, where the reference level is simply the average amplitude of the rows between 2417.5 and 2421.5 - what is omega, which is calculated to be -0.0031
